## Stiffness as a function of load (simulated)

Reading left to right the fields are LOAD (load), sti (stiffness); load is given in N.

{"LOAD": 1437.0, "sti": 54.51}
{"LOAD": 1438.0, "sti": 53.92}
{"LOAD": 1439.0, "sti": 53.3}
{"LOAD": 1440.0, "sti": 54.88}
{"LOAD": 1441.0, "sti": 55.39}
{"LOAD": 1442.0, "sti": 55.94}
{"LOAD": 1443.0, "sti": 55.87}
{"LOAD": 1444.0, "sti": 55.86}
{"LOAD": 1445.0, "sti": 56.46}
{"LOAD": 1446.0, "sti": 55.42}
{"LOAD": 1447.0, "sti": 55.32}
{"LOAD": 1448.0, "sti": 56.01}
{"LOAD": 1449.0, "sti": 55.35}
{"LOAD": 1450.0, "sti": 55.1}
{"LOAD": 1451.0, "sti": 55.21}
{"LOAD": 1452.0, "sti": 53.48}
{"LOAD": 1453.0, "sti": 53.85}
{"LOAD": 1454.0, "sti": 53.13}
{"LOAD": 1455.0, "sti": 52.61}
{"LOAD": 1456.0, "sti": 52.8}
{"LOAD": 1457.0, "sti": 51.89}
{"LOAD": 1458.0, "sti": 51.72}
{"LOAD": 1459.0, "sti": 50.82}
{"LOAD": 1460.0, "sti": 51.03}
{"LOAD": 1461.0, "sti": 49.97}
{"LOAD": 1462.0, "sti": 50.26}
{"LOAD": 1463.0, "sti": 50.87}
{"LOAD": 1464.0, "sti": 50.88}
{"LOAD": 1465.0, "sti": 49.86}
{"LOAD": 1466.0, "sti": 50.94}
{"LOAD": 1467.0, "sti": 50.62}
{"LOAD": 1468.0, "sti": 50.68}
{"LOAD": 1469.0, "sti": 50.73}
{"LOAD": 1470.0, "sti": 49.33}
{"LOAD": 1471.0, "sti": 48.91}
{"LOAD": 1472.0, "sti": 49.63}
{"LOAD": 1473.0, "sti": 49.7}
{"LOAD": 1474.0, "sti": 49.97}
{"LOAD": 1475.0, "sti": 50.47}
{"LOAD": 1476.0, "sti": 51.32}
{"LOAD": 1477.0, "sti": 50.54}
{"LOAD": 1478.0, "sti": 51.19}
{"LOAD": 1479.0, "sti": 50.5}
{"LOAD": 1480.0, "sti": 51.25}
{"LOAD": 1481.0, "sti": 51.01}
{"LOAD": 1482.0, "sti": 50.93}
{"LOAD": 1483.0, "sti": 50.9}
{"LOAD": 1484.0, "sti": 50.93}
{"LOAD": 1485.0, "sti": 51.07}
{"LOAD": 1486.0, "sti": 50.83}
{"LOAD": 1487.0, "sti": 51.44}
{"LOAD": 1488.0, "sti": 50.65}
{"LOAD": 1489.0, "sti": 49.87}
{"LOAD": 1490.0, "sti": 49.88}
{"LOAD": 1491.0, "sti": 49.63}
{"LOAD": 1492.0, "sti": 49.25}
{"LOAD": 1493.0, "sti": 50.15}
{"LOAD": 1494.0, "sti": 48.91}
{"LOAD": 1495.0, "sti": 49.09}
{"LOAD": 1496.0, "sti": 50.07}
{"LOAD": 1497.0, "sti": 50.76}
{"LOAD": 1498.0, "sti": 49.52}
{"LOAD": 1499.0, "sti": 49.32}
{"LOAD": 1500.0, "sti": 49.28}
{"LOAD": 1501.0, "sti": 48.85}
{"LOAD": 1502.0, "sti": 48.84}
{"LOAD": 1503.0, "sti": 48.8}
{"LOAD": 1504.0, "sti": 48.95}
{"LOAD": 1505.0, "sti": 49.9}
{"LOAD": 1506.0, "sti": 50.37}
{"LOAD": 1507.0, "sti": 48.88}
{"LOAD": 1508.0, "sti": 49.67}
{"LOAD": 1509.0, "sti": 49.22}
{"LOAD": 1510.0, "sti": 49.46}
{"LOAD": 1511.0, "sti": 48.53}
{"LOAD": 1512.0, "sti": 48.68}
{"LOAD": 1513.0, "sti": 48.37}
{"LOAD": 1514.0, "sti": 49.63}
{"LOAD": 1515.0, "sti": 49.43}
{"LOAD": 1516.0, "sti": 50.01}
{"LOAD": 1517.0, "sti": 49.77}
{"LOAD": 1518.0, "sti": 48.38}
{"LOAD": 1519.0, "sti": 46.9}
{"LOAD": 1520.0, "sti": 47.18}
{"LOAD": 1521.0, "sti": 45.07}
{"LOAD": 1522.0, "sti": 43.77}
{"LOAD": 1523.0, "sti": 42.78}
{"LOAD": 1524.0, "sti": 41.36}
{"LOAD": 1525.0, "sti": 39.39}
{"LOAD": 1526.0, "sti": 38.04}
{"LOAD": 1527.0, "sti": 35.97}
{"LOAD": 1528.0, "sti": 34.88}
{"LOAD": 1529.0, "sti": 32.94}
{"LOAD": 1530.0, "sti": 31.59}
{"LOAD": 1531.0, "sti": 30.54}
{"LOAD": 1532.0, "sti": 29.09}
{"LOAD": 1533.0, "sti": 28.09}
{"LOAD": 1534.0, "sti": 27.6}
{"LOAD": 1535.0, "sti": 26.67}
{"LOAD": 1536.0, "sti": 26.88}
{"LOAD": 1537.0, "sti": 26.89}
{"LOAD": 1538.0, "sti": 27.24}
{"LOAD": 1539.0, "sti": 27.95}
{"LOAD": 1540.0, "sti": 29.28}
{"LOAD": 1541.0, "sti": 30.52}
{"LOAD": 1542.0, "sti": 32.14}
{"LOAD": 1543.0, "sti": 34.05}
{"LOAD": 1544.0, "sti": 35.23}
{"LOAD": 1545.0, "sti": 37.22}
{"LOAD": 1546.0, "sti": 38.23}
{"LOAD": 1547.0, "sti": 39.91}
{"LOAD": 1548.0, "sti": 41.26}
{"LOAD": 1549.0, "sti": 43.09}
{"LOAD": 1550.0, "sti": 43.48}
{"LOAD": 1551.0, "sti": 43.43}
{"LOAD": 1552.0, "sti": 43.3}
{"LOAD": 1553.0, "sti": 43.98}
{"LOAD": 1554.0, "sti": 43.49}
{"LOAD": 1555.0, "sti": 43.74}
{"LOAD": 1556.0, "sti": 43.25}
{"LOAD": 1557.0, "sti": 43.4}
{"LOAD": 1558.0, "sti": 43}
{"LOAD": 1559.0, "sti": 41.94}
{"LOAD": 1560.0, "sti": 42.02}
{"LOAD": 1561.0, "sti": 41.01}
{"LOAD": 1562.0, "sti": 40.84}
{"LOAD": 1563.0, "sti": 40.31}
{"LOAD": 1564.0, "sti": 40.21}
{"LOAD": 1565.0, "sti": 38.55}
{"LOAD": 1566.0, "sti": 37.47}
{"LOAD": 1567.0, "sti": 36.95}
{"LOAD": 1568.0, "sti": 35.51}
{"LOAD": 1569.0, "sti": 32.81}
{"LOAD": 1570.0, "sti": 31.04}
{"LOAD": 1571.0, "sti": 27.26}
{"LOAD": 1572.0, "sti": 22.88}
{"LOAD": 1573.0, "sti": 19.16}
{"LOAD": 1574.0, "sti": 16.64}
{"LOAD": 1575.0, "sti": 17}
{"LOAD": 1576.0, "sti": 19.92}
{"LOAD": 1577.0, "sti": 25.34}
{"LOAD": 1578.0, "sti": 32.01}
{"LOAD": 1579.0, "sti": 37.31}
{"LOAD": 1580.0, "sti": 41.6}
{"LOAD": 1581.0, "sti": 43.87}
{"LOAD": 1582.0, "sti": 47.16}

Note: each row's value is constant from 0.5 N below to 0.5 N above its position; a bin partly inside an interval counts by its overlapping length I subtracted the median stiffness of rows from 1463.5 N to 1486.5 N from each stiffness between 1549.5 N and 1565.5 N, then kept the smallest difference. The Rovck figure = -12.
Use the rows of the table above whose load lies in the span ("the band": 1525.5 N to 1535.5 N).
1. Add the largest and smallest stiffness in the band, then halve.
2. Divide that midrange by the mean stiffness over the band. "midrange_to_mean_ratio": 1.03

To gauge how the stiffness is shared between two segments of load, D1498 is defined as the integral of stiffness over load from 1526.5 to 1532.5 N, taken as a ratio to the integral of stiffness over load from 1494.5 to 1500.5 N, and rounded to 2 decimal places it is 0.65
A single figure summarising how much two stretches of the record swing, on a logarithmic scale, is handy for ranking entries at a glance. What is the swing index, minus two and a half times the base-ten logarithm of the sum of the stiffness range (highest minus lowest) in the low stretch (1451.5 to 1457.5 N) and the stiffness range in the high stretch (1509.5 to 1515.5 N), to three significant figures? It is -1.27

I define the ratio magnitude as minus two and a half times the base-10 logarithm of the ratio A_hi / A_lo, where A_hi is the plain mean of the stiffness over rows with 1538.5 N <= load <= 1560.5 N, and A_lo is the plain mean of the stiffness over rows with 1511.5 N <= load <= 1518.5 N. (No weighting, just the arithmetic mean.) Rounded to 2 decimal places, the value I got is 0.24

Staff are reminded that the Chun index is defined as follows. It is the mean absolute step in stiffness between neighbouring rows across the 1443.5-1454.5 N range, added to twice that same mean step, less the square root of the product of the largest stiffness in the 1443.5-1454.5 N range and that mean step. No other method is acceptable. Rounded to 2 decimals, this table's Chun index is -4.07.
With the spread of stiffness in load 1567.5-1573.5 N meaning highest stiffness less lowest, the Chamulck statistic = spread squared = 267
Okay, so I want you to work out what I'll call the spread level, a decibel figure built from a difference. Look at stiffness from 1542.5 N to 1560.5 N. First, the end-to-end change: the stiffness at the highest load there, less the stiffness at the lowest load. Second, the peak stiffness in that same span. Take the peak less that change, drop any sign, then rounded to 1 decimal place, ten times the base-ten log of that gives 15.6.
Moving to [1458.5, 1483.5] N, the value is 17.1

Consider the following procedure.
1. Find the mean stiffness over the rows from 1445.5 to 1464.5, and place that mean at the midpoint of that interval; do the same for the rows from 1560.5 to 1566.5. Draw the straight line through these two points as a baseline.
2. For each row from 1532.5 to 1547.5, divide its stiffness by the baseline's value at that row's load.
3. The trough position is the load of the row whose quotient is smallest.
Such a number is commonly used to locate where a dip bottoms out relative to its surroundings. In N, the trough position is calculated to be 1535.0 N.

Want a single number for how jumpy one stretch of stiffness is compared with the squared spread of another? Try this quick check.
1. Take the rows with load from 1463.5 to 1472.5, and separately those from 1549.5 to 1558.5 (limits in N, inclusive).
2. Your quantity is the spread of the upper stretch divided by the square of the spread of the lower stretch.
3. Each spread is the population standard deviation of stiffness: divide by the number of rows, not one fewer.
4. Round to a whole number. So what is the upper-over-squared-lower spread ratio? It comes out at 1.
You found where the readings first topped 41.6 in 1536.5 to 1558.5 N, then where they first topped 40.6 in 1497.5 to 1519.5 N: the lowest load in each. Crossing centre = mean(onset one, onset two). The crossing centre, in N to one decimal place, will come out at 1523.5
